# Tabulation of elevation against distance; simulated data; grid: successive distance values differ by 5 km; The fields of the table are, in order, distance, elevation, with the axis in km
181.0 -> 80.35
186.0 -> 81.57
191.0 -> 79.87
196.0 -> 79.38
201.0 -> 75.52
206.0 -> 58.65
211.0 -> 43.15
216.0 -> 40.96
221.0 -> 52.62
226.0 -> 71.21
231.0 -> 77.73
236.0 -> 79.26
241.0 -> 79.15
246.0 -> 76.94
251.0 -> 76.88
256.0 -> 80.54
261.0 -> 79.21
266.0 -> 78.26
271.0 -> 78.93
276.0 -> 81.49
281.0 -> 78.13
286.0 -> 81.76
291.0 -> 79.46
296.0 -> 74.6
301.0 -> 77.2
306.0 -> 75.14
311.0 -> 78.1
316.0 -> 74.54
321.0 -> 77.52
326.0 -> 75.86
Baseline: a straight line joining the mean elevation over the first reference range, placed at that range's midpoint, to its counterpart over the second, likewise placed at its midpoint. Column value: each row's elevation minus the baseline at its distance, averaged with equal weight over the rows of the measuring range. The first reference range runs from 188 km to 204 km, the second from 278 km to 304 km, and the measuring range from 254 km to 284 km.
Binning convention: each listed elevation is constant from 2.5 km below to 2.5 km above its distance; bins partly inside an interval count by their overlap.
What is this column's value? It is 1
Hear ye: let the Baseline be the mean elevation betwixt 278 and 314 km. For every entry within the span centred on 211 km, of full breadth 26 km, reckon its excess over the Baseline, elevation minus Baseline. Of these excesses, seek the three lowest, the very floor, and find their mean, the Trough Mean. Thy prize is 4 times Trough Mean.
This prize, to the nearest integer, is -129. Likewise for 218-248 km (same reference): -43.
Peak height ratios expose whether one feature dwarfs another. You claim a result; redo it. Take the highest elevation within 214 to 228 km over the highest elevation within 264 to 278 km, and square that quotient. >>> 0.76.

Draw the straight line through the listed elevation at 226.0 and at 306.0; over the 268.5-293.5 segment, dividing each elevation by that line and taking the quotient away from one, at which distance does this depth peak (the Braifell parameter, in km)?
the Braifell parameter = 281.0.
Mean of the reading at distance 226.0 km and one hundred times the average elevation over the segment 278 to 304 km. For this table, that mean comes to 3947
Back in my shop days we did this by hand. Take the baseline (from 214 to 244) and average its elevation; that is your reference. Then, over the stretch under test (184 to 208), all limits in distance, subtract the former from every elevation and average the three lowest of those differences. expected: 4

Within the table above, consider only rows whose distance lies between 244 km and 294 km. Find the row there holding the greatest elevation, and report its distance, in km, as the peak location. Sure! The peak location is 286.0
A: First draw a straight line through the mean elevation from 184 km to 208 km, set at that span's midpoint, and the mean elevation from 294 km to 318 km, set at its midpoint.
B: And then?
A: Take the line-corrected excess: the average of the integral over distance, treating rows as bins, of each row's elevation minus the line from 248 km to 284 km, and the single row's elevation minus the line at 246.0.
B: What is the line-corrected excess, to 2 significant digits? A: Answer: 62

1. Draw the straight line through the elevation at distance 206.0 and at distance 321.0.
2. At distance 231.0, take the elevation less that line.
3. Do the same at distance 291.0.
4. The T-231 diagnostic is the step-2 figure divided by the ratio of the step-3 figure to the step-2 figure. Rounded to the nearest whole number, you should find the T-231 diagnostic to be 33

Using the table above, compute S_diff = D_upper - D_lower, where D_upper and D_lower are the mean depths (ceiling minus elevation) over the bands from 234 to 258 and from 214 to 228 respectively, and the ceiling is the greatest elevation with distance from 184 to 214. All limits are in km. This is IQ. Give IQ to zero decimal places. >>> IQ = -24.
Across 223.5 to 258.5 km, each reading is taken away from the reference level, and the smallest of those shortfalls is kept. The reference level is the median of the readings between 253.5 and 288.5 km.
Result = -1.3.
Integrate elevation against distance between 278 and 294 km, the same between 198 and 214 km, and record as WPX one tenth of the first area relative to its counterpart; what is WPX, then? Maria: 0.135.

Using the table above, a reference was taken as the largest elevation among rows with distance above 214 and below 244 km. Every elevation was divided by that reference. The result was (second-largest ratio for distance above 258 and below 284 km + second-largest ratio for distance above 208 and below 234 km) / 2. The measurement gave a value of 0.95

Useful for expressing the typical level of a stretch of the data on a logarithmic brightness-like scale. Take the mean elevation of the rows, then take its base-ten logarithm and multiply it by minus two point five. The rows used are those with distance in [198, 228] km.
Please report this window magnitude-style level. -4.39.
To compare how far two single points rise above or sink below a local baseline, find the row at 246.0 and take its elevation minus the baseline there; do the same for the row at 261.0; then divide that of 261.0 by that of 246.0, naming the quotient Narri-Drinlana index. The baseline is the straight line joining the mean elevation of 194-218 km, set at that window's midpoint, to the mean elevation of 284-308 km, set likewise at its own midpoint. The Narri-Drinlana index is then 0.92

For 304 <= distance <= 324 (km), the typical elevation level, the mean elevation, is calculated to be 76.3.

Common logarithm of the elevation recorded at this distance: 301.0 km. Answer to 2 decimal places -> 1.89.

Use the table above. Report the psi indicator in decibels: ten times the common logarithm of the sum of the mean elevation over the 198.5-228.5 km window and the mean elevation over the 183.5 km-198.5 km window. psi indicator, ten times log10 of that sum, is 21.4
